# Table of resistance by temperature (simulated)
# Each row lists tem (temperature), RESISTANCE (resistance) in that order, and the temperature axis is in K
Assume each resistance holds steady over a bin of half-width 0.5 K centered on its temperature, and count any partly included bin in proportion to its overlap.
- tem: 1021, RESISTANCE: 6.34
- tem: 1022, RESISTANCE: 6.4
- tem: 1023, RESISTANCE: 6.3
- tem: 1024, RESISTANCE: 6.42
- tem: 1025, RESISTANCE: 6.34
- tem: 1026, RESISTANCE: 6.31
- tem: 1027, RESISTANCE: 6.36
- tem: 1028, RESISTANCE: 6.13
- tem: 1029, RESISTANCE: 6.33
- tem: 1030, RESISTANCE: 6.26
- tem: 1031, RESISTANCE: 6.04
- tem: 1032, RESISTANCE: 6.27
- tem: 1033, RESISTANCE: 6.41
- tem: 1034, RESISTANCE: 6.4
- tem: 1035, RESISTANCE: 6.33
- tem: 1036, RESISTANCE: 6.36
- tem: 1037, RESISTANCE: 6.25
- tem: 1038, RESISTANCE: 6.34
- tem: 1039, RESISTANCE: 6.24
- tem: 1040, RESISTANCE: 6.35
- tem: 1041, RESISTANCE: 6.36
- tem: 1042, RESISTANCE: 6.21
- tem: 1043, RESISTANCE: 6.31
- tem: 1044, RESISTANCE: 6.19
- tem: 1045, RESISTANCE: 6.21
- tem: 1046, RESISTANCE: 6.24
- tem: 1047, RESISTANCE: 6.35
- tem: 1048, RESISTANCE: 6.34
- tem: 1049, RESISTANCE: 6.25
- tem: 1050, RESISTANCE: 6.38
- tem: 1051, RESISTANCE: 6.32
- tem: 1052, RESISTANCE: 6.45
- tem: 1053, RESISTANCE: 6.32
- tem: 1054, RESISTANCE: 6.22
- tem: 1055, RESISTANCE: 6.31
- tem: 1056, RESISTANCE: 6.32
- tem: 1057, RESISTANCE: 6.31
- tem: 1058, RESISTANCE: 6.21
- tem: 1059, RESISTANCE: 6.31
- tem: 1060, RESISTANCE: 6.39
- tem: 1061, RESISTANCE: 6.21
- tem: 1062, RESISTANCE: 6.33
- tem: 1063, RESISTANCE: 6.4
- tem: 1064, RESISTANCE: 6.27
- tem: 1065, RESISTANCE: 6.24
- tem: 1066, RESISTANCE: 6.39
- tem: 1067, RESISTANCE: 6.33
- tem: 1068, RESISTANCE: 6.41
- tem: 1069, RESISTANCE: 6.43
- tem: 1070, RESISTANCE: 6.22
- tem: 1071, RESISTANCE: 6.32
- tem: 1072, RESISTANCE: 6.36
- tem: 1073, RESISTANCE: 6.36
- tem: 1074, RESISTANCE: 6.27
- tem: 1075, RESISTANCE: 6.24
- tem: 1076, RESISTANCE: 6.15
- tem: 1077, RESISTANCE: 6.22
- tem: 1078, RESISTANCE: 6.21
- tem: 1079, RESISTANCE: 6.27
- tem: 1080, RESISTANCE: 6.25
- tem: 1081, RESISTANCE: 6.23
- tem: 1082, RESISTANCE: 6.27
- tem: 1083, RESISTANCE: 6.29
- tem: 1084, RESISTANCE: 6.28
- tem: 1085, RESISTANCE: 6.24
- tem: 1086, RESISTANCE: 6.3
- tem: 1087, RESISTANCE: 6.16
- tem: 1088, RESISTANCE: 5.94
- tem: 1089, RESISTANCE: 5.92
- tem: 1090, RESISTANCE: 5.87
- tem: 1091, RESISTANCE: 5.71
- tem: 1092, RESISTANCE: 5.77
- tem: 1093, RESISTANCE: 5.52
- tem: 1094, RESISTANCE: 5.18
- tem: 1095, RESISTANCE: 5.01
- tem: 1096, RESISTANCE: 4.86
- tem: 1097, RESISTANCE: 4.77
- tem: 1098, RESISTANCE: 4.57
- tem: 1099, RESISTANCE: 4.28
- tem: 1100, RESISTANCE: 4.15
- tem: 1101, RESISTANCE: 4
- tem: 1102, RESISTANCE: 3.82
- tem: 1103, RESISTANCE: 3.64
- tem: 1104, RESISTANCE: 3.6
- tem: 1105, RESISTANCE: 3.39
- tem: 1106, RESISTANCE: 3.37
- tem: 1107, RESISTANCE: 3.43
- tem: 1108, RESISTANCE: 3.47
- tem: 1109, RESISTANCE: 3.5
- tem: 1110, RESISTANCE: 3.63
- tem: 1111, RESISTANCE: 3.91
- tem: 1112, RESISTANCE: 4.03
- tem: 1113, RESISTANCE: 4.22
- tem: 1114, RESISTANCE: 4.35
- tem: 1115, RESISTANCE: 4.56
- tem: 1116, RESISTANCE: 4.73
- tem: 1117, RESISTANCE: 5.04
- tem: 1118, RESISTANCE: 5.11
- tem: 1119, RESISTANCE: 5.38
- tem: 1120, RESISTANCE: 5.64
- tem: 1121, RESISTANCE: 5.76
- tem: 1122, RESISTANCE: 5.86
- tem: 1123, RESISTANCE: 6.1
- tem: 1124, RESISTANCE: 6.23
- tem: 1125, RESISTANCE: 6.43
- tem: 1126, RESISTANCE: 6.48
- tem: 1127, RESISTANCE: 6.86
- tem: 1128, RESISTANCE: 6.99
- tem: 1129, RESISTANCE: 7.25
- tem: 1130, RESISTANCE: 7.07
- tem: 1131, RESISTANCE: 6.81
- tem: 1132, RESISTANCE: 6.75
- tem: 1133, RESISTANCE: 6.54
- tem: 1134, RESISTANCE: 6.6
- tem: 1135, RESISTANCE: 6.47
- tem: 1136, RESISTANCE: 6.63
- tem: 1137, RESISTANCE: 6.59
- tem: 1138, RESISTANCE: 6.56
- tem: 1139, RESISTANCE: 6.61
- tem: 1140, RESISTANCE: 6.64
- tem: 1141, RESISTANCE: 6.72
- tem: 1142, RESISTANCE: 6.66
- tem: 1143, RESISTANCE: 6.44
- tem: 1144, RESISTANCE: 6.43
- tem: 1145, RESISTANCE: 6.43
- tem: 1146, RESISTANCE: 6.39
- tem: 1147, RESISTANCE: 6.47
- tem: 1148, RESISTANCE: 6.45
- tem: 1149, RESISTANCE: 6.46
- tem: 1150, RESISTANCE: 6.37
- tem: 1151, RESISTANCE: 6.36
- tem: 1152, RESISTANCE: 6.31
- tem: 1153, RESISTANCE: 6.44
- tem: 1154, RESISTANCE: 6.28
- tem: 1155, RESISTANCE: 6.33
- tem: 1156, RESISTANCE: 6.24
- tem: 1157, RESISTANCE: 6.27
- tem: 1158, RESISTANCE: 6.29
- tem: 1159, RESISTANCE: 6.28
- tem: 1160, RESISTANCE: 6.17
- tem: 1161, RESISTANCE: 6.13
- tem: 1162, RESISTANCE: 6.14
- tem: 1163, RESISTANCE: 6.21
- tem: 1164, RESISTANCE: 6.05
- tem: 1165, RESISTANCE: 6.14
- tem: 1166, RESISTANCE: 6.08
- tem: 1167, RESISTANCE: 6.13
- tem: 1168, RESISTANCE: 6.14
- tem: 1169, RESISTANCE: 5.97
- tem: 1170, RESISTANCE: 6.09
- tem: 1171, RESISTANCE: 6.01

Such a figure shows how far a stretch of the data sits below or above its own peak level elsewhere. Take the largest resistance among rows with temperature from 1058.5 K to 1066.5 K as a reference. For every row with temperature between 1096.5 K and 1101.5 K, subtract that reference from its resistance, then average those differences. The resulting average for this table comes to -2.0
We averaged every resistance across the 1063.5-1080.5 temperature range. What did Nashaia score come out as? 6.29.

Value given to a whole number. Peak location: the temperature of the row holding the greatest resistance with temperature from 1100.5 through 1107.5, 1101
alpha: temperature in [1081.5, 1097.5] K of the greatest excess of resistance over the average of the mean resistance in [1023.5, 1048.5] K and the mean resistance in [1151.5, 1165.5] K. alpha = 1086 K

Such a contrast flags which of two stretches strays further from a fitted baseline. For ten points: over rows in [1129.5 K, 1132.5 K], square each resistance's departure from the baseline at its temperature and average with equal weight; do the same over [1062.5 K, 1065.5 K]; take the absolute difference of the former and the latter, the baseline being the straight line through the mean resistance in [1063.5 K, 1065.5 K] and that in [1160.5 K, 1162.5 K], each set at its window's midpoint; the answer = 0.51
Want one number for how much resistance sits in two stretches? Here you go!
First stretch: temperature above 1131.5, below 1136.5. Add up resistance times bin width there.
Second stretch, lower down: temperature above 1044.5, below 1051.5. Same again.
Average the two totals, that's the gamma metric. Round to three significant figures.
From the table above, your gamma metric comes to 38.5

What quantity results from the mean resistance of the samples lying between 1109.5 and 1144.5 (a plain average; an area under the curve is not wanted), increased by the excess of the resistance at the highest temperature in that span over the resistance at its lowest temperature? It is 8.7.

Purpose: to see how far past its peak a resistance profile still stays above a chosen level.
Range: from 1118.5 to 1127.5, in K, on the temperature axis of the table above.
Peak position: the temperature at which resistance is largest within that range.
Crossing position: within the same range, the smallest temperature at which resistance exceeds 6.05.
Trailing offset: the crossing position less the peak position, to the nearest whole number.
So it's -4 K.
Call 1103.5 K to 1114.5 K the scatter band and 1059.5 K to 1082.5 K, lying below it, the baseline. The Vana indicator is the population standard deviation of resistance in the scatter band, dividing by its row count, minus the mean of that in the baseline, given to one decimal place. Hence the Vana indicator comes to -6.0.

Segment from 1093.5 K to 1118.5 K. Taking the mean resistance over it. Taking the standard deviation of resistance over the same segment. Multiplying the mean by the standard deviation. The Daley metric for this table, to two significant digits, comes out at 2.5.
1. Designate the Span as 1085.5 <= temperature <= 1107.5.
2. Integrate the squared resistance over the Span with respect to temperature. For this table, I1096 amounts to 525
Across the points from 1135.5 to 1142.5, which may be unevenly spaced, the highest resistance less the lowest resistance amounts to 0.16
